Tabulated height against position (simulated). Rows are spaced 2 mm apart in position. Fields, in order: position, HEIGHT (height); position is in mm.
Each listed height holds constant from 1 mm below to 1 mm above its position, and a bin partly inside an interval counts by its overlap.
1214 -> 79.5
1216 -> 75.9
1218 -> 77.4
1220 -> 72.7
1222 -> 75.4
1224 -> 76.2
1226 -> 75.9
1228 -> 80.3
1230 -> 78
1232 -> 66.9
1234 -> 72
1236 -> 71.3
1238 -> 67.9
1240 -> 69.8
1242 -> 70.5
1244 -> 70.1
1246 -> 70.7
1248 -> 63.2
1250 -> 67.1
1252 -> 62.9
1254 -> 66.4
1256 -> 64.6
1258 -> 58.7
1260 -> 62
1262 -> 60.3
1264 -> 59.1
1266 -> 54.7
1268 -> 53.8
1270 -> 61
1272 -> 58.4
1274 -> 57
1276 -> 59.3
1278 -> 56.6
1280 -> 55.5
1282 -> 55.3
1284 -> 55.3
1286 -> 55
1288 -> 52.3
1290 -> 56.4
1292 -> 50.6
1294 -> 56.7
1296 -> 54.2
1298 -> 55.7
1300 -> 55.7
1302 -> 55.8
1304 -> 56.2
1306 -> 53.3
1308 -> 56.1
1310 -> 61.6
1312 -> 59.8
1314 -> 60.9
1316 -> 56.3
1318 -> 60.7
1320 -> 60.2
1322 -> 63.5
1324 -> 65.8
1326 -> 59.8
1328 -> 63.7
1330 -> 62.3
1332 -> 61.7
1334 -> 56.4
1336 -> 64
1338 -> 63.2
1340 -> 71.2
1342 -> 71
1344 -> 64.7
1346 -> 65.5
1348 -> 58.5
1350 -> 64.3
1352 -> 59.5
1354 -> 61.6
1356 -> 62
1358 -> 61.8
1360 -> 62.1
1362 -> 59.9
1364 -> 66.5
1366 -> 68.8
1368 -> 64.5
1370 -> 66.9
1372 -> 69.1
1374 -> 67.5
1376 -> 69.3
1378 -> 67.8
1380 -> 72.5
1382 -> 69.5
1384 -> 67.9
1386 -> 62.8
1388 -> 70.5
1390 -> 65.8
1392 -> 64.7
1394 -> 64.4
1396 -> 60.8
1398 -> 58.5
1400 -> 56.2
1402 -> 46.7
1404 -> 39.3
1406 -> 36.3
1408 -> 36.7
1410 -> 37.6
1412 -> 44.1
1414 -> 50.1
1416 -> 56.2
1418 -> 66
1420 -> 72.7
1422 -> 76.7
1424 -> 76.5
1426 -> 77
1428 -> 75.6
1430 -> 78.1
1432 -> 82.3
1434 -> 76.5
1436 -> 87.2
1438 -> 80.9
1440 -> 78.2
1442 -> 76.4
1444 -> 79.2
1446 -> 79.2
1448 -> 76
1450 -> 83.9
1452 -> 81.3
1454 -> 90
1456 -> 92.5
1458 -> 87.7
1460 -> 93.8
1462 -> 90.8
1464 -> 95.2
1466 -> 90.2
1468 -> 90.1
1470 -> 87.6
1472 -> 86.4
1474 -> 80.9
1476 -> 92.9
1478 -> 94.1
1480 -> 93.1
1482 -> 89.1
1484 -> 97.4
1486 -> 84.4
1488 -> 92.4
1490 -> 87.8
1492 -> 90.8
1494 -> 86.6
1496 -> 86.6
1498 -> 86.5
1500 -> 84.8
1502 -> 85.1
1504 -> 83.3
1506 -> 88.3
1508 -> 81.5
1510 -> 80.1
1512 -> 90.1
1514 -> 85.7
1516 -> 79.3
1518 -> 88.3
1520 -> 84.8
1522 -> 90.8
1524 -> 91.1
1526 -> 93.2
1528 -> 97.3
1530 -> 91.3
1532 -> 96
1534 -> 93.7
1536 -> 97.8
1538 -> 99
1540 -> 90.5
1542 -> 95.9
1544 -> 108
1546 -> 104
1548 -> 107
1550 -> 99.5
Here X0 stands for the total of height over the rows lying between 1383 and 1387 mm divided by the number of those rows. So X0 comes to 65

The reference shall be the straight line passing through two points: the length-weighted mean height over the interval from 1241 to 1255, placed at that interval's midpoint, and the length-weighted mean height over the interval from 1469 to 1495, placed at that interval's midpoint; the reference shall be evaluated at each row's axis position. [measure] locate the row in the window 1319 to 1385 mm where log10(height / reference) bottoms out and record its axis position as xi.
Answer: 1334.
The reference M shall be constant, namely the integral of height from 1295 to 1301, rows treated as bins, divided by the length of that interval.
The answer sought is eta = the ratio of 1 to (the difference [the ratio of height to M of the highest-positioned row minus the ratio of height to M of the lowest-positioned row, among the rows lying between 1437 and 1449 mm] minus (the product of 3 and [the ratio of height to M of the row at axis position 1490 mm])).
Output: -0.206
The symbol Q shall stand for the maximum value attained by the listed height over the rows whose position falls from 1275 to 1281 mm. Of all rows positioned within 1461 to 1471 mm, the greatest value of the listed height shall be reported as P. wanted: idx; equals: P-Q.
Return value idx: 36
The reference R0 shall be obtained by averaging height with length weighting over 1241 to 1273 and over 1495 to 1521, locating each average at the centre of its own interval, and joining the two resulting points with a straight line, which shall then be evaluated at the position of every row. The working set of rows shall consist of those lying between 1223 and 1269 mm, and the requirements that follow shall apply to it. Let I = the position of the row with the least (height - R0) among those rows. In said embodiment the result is 1268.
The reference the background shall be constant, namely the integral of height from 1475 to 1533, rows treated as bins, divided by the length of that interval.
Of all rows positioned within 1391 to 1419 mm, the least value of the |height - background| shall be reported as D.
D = 22.7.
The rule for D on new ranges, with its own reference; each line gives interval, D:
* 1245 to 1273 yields 18.0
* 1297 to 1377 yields 17.5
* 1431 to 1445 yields 1.5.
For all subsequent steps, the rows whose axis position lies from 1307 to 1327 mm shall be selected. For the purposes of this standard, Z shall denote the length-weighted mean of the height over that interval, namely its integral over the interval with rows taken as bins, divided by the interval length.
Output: 60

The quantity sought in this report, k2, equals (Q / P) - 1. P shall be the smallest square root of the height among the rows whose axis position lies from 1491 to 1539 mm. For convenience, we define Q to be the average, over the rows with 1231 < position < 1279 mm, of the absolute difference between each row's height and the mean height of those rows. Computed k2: -0.45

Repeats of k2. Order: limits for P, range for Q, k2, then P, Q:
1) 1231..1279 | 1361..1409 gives 0.10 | 7.33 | 8.0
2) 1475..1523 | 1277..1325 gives -0.69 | 8.91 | 2.8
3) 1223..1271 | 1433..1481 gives -0.23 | 7.33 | 5.6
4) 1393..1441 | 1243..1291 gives -0.31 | 6.02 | 4.2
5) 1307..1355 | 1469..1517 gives -0.52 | 7.49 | 3.6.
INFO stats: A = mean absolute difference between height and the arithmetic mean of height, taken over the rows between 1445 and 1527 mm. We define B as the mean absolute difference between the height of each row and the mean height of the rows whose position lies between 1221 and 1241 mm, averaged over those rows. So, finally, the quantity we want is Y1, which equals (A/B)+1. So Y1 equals 2.0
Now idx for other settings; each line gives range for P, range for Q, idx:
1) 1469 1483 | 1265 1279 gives 33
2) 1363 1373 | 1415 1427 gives -8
